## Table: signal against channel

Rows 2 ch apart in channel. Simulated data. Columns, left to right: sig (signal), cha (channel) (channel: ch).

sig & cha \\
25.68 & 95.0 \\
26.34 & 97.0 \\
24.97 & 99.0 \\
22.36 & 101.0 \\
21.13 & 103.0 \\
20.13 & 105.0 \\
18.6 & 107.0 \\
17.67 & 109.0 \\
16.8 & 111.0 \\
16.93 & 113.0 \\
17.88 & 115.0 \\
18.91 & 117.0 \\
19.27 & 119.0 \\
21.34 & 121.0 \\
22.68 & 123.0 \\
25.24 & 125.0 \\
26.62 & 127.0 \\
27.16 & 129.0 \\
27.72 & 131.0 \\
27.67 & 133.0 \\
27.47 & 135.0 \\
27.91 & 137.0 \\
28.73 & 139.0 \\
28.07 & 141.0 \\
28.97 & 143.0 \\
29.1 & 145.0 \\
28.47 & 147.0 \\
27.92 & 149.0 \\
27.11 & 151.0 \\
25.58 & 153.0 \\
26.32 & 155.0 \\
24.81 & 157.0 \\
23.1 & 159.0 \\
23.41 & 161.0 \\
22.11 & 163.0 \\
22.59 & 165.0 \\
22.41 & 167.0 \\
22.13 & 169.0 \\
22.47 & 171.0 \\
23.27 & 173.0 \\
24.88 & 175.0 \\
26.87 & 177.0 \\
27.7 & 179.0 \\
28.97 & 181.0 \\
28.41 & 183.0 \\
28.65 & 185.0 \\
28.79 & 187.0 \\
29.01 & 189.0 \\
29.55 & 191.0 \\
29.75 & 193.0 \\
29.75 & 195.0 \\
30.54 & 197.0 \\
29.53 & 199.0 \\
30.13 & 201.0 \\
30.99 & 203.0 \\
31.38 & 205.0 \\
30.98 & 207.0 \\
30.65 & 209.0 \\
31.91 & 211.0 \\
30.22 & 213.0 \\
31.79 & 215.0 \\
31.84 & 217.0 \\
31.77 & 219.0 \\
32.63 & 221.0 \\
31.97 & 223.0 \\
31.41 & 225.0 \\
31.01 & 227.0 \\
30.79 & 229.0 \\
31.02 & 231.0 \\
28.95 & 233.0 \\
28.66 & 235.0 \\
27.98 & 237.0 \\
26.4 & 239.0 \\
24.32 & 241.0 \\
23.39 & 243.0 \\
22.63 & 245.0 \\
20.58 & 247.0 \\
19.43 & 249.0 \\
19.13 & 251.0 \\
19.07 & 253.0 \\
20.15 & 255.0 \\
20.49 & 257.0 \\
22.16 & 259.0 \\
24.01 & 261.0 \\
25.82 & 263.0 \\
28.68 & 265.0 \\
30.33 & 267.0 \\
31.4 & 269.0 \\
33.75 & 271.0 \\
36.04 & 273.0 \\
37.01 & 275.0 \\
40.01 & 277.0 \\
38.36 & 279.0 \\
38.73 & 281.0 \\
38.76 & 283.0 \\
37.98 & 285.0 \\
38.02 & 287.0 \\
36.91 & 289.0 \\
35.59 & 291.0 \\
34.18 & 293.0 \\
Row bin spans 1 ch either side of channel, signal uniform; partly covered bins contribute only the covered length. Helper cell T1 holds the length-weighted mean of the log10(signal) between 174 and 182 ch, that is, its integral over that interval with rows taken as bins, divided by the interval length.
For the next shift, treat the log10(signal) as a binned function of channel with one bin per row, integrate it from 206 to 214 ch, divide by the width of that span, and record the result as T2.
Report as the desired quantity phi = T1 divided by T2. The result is 0.96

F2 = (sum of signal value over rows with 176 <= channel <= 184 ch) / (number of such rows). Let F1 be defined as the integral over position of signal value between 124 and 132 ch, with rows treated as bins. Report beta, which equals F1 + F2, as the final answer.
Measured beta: 241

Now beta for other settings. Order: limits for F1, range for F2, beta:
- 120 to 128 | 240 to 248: 214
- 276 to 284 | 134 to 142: 340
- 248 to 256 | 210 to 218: 187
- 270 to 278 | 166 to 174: 316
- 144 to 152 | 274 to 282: 264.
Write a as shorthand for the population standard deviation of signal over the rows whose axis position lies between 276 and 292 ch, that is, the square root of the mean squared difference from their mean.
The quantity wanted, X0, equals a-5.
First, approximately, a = 1.2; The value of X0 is -3.8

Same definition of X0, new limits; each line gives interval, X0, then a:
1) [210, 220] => -4.4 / 0.6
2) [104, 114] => -3.8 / 1.2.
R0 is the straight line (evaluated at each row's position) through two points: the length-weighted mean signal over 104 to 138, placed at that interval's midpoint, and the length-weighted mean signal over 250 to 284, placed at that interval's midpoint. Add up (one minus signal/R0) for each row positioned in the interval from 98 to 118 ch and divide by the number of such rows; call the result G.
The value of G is 0.10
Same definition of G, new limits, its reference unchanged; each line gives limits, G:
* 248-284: 0.02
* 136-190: -0.07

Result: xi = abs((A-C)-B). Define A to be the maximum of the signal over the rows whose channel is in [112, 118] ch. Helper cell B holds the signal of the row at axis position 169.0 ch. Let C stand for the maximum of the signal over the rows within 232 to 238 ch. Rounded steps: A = 18.91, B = 22.13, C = 28.95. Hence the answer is 32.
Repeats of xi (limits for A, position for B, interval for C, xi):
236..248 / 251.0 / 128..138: 19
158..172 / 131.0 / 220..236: 37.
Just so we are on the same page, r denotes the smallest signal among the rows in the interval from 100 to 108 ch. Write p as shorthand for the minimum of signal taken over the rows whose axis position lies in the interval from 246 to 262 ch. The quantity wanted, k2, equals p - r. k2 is 0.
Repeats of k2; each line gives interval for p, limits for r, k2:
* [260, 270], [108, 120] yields 7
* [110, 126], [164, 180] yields -5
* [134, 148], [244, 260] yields 8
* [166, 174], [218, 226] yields -9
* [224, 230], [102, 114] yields 14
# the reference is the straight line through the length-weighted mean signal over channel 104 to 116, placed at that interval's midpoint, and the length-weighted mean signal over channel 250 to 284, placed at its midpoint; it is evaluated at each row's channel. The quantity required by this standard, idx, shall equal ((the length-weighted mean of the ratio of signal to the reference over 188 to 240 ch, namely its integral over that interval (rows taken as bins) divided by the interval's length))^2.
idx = 1.40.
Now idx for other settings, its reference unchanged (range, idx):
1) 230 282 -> 0.91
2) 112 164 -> 1.55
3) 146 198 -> 1.36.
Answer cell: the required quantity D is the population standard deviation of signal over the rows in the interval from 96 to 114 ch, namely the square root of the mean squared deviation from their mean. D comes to 3.3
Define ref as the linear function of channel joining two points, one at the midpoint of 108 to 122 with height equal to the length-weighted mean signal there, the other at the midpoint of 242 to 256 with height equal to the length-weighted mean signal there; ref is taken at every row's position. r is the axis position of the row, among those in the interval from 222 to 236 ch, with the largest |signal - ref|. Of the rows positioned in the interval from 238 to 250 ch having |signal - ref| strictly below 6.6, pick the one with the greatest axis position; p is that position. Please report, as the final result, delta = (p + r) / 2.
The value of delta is 236 ch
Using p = 249.0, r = 223.0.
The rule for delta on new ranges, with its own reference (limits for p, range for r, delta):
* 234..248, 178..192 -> 219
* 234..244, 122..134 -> 187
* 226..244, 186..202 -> 220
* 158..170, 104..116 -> 137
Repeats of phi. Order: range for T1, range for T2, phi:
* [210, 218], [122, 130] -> 1.07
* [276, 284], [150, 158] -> 1.12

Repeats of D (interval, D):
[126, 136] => 0.4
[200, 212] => 0.6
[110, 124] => 2.0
